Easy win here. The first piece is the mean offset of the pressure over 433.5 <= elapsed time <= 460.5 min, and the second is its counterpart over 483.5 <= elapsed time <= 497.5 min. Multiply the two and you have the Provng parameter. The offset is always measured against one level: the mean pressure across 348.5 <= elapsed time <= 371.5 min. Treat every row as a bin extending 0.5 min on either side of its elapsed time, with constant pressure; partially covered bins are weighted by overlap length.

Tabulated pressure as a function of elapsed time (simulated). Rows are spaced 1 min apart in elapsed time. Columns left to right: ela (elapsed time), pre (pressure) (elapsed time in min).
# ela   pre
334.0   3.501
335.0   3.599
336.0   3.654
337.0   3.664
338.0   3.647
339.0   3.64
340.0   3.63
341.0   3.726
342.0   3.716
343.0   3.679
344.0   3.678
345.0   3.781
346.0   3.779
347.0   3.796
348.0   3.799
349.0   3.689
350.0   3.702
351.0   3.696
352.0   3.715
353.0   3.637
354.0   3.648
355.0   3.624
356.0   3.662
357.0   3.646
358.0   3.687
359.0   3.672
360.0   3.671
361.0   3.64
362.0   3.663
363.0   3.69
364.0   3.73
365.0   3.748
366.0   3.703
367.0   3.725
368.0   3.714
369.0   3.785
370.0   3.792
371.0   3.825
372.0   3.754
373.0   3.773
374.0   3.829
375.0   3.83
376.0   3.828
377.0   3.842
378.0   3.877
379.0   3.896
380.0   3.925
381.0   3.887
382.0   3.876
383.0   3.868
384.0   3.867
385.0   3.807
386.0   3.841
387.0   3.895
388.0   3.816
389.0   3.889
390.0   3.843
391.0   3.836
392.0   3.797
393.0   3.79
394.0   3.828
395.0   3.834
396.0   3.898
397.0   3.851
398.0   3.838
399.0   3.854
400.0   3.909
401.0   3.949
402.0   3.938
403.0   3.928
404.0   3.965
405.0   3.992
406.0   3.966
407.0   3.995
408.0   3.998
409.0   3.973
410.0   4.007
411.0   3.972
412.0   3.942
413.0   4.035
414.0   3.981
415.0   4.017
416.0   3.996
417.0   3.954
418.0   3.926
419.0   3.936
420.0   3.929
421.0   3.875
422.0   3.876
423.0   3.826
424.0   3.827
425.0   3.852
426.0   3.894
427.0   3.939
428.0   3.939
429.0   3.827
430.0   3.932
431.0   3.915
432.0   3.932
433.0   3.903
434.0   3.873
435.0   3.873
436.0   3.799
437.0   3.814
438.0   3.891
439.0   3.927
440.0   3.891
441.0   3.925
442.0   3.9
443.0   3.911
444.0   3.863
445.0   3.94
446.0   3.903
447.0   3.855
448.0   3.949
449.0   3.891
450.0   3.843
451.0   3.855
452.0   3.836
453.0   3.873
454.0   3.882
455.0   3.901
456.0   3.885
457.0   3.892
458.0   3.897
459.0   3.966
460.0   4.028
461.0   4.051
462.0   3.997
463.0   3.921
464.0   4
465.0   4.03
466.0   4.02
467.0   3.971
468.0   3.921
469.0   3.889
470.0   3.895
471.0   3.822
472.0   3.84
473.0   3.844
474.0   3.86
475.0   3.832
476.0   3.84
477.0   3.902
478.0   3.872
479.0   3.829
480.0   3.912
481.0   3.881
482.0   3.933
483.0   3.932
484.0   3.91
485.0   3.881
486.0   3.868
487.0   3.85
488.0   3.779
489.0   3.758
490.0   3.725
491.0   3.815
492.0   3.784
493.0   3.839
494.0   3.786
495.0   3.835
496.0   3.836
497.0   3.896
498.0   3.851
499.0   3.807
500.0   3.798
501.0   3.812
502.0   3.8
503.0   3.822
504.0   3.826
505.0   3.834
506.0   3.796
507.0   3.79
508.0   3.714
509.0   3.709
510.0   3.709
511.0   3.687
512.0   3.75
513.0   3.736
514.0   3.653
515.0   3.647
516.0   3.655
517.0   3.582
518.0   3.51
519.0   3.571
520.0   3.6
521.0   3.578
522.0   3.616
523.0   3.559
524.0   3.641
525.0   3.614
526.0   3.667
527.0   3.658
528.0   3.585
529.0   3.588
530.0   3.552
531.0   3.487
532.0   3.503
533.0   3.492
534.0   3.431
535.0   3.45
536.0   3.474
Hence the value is 0.025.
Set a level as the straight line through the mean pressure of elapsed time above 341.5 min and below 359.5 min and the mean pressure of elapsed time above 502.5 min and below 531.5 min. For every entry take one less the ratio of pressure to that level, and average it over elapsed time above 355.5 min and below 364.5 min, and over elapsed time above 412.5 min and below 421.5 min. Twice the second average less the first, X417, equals -0.157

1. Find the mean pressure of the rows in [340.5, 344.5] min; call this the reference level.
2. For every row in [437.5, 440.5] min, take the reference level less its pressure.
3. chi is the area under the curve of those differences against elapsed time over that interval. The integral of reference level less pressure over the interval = -0.61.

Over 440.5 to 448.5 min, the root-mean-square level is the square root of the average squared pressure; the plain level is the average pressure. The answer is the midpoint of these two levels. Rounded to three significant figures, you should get 3.91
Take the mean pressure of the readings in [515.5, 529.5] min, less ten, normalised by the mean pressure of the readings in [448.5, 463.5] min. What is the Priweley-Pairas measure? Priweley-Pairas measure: -1.63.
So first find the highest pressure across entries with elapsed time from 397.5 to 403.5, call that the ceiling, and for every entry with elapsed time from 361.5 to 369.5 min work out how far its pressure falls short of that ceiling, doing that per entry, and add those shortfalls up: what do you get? 1.8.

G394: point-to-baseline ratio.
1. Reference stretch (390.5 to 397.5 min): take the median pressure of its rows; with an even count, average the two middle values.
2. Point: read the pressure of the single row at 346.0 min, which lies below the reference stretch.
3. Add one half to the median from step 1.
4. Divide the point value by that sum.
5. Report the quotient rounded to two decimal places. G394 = 0.87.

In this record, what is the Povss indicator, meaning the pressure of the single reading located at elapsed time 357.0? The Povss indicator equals 3.646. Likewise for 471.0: 3.822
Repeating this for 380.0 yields 3.925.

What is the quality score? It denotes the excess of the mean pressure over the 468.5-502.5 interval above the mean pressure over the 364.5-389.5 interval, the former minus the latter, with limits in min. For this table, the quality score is 0.02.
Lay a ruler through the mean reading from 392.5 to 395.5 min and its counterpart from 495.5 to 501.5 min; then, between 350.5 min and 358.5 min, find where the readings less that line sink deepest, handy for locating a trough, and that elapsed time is 355.0 min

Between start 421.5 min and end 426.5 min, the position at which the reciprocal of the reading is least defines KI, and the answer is 426.0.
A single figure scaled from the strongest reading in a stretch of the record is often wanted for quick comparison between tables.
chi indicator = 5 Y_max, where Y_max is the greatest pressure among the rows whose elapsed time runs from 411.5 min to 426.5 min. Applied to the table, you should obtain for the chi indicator 20.2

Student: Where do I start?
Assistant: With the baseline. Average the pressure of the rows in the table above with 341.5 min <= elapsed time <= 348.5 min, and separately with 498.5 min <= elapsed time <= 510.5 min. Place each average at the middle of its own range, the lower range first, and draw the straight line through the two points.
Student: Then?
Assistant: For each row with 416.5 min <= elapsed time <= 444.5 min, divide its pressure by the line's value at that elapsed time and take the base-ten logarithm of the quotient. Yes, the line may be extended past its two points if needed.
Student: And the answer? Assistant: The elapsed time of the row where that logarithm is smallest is 436.0 min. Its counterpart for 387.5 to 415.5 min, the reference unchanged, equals 393.0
